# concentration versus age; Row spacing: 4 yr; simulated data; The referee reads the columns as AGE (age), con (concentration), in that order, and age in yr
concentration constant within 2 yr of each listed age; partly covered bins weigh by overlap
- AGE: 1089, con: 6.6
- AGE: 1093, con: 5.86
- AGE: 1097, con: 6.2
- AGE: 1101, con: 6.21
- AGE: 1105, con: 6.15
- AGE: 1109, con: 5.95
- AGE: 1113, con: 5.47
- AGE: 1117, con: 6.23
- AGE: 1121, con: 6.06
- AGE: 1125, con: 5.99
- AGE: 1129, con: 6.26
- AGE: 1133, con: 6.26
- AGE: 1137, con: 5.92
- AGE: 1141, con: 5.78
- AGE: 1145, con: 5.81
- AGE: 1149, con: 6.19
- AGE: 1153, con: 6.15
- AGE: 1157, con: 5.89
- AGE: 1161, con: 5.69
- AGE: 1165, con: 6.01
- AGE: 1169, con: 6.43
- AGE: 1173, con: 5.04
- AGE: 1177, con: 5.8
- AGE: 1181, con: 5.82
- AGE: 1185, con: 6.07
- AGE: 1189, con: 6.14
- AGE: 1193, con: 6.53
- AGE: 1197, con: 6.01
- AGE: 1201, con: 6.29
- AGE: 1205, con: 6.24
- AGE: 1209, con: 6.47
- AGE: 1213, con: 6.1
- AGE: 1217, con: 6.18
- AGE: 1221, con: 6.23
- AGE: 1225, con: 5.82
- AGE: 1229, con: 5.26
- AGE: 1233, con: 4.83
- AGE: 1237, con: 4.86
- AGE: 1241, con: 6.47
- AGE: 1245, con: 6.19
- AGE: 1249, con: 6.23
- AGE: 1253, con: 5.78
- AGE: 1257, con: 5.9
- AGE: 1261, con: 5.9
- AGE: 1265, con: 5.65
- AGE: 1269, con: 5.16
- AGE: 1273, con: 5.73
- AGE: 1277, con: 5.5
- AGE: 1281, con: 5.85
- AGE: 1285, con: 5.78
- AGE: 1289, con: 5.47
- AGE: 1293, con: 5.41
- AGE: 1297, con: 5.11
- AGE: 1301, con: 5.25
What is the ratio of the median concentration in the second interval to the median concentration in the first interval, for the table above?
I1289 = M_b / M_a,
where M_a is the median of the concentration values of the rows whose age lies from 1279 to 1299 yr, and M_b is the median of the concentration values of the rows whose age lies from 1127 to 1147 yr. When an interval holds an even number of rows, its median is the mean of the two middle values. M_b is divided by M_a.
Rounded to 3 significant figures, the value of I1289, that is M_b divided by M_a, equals 1.08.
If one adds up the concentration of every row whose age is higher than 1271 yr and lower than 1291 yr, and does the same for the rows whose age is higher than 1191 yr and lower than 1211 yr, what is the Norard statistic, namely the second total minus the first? 3.2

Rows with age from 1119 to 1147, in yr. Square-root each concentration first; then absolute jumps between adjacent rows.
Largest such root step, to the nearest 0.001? 0.069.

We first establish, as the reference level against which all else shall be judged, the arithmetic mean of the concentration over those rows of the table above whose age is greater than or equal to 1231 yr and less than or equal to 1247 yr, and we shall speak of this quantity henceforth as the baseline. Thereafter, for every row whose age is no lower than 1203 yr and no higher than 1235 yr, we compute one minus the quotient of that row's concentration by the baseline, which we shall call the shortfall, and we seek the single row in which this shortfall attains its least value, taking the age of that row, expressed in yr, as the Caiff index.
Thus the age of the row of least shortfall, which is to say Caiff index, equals 1209 yr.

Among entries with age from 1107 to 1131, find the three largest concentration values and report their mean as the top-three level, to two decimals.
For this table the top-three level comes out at 6.18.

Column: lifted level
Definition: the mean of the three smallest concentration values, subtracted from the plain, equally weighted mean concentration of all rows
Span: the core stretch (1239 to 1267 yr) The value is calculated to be 0.24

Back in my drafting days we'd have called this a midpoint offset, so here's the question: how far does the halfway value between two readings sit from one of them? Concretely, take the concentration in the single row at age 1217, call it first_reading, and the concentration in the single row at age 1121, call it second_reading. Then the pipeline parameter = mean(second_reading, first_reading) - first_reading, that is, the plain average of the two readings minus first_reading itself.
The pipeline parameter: -0.06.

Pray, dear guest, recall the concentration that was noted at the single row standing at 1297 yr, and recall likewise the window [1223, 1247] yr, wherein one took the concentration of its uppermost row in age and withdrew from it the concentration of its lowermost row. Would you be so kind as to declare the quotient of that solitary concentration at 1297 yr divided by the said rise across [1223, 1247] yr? 14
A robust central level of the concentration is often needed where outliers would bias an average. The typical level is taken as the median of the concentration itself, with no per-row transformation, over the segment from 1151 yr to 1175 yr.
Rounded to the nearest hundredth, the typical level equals 5.95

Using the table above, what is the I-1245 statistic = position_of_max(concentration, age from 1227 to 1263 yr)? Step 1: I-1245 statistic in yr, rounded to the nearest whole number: 1241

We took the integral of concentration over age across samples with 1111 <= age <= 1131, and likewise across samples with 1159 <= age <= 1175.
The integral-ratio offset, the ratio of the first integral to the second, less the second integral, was -91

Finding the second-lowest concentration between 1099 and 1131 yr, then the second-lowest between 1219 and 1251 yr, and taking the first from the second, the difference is -1.1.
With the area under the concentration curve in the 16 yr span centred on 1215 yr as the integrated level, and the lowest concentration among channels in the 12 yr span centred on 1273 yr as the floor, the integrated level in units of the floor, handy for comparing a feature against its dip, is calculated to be 19.4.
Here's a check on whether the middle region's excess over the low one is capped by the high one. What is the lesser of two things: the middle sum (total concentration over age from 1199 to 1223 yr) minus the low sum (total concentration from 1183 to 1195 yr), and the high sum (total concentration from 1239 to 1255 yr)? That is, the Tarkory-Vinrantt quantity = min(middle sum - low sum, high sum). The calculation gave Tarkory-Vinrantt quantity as 19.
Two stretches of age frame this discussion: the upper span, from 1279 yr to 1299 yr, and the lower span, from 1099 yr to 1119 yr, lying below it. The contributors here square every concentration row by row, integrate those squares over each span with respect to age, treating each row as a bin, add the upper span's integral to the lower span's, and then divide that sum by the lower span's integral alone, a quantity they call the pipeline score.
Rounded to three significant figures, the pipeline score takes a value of 1.85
